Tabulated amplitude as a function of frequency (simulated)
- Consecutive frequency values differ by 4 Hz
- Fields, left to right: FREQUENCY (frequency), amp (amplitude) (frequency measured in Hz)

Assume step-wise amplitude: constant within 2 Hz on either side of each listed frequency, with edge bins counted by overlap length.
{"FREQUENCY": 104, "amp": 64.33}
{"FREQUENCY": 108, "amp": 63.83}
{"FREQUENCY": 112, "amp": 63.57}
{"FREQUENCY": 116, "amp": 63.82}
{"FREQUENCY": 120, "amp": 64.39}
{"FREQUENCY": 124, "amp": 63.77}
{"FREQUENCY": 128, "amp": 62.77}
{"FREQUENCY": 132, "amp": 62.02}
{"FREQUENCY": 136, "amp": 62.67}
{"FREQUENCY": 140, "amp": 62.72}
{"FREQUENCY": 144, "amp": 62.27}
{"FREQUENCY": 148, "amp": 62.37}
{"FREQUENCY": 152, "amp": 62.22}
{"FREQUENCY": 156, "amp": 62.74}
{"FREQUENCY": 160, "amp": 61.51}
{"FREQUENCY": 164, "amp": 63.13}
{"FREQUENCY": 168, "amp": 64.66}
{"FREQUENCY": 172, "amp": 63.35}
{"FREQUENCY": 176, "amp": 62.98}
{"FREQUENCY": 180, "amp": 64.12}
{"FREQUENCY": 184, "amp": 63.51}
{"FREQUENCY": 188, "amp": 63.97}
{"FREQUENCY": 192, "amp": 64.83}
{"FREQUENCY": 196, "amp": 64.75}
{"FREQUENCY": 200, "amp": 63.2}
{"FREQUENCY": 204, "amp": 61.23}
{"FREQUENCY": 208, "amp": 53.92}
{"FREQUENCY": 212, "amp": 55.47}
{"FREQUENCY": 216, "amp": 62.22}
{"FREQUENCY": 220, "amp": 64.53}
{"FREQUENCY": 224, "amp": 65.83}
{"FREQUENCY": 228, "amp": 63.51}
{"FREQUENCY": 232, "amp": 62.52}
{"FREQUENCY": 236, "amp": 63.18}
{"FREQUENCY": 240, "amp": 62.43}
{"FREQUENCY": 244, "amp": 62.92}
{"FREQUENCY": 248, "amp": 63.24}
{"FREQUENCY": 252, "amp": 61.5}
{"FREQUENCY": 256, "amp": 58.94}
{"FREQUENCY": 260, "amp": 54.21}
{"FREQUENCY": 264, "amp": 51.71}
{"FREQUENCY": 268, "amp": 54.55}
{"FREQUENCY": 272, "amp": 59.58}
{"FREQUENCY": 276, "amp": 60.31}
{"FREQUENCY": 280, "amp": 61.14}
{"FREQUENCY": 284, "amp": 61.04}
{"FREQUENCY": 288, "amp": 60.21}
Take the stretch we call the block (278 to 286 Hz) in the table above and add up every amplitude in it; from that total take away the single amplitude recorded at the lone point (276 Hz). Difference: 62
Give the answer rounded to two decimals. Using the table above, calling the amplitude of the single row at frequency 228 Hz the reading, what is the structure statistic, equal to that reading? 63.51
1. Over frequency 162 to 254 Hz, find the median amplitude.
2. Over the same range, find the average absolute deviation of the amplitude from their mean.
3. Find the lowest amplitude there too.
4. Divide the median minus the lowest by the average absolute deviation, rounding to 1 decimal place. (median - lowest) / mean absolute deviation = 5.5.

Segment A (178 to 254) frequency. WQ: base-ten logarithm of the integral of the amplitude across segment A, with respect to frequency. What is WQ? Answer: 3.7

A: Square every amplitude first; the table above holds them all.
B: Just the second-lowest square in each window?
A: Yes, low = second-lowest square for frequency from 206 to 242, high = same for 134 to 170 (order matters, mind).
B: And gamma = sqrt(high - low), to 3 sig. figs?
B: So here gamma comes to 28.2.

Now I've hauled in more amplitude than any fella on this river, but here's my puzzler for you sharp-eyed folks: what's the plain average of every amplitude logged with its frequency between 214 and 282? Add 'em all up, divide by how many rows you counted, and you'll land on 60.7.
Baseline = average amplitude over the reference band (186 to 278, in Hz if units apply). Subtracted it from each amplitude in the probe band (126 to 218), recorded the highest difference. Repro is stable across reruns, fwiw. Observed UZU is 4.0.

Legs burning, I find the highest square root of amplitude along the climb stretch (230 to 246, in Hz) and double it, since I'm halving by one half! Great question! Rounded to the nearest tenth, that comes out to 15.9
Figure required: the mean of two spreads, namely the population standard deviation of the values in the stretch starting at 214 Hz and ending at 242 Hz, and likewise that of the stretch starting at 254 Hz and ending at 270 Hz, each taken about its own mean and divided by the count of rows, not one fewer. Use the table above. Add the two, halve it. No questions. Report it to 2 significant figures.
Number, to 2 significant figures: 1.9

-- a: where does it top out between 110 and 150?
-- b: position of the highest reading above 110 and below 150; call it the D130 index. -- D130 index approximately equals 120 Hz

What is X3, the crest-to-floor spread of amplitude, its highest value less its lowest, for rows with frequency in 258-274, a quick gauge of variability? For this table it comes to 7.9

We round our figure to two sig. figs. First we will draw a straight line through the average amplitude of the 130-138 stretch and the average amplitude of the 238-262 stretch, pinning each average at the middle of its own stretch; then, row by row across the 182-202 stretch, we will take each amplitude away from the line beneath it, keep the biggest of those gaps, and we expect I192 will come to -1.9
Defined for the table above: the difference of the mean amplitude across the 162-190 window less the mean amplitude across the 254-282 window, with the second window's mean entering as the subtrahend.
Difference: 6.5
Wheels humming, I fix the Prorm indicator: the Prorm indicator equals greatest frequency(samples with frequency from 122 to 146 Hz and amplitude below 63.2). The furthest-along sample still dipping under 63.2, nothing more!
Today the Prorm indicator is 144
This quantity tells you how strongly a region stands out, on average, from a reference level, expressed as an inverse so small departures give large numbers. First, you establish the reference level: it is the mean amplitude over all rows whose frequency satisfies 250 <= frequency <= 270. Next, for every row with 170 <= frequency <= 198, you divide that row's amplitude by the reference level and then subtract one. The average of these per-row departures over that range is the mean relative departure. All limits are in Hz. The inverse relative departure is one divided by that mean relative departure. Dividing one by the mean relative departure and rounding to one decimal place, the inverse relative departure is 7.3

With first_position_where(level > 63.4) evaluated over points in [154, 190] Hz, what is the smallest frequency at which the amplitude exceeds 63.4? 168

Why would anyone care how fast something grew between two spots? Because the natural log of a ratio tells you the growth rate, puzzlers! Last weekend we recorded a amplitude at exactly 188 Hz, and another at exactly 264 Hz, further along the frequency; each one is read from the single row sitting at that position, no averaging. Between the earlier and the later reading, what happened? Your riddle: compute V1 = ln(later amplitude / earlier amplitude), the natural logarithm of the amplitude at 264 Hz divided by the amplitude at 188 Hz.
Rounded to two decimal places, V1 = -0.21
